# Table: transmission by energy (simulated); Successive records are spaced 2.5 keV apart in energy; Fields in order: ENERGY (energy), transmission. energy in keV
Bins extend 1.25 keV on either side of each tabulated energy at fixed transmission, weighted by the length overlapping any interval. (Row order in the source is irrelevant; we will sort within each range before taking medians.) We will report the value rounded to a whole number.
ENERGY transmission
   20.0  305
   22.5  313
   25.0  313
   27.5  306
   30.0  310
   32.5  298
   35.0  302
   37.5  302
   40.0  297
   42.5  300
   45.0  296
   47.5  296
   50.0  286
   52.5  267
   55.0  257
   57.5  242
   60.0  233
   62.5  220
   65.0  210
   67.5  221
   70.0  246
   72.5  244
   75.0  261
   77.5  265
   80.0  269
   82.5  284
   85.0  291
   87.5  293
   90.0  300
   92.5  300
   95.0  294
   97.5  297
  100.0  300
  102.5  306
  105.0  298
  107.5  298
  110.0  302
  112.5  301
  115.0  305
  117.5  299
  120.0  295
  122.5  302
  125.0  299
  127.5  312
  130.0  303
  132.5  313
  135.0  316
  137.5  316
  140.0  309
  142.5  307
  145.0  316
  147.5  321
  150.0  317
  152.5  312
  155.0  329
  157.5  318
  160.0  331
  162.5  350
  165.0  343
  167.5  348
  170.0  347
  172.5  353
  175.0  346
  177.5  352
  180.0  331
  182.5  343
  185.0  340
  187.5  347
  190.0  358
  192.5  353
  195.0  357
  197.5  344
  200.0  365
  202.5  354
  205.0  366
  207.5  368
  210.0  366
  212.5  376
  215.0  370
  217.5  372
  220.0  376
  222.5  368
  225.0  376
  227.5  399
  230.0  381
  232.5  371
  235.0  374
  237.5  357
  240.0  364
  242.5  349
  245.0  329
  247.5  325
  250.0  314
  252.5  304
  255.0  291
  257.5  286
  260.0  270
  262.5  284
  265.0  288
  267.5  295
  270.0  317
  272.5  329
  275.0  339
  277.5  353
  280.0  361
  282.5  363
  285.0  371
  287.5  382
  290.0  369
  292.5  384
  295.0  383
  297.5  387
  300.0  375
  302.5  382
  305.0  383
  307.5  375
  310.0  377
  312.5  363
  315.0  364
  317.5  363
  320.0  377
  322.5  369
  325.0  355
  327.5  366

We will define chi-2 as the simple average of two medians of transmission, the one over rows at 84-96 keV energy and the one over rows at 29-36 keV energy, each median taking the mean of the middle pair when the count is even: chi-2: 298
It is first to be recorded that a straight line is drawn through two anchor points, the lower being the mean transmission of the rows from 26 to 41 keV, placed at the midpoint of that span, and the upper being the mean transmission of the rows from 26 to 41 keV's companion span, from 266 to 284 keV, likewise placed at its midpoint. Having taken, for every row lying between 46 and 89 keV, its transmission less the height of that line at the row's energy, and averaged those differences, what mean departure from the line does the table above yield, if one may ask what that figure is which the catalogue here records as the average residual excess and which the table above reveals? -49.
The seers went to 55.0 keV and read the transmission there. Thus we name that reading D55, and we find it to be 257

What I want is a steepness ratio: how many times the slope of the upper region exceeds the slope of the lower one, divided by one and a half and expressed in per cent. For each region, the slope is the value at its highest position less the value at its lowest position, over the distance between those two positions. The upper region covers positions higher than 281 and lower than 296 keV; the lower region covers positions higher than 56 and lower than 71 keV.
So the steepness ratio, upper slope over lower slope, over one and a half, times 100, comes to 333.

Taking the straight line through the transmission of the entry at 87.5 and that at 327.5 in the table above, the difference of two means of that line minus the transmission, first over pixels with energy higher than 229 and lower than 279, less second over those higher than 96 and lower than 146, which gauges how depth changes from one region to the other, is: 19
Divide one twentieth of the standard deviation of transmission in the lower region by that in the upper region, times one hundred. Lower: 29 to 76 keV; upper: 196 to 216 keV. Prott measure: 17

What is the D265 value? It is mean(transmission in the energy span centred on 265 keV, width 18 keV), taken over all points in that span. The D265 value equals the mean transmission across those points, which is 296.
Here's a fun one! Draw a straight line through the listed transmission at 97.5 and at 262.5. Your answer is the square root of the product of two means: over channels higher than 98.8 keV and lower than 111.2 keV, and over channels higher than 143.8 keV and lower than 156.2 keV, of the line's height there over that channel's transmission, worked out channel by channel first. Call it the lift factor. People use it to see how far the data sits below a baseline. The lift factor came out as 0.95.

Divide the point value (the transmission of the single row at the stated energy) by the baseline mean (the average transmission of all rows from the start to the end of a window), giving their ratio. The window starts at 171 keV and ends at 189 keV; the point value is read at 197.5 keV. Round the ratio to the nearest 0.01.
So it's 1.00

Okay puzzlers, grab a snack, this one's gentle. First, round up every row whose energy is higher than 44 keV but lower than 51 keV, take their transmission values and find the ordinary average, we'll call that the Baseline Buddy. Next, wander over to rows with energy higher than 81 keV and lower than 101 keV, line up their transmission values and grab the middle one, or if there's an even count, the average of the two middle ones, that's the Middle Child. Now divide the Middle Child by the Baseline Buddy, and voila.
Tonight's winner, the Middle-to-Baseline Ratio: 1.01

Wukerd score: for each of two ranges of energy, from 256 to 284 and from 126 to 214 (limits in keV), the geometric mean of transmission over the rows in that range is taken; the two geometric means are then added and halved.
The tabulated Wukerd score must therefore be 326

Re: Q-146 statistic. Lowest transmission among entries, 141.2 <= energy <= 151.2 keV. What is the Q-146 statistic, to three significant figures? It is 307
